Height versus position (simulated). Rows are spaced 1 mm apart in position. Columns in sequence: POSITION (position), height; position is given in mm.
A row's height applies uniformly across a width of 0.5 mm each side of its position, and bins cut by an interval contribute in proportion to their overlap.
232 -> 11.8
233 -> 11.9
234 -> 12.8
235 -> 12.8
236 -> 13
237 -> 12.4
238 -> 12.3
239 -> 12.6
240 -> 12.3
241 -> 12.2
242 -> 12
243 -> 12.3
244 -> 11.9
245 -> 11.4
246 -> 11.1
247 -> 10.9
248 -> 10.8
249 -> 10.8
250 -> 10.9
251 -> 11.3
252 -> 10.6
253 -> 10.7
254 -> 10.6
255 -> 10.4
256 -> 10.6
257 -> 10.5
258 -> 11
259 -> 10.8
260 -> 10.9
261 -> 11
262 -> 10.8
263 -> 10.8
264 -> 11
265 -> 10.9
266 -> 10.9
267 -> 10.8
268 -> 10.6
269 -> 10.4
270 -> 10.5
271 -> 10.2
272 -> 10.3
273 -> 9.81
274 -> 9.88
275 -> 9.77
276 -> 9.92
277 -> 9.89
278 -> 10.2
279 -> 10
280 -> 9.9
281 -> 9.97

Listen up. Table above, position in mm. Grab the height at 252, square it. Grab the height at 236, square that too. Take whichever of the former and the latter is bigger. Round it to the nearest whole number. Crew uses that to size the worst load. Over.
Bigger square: 169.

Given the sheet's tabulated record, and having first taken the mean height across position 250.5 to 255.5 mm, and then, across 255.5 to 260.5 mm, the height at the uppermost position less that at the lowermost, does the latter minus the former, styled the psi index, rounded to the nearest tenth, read -10.4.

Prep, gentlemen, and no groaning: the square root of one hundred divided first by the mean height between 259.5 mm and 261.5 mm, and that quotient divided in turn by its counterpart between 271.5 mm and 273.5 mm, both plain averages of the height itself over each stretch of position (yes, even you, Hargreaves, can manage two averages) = 0.95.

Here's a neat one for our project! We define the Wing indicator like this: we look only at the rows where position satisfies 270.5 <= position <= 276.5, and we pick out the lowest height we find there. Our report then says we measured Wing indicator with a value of 9.77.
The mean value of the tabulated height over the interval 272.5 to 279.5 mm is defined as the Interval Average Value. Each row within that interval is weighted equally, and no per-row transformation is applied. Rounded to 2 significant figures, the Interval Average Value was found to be 9.9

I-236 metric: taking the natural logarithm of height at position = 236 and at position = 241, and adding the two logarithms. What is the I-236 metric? 5.07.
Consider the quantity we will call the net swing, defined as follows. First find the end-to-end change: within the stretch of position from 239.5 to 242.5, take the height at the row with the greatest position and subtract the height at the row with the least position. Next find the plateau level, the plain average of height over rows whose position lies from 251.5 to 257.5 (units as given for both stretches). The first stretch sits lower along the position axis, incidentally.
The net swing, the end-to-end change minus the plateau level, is -10.9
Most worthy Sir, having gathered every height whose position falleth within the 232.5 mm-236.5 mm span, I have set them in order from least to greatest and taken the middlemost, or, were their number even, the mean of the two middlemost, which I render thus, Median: 12.8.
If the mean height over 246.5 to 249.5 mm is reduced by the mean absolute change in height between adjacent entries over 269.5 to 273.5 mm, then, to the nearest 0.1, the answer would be 10.5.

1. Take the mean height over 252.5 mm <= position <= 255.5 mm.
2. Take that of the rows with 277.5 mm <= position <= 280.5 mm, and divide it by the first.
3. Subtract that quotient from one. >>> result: 0.050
